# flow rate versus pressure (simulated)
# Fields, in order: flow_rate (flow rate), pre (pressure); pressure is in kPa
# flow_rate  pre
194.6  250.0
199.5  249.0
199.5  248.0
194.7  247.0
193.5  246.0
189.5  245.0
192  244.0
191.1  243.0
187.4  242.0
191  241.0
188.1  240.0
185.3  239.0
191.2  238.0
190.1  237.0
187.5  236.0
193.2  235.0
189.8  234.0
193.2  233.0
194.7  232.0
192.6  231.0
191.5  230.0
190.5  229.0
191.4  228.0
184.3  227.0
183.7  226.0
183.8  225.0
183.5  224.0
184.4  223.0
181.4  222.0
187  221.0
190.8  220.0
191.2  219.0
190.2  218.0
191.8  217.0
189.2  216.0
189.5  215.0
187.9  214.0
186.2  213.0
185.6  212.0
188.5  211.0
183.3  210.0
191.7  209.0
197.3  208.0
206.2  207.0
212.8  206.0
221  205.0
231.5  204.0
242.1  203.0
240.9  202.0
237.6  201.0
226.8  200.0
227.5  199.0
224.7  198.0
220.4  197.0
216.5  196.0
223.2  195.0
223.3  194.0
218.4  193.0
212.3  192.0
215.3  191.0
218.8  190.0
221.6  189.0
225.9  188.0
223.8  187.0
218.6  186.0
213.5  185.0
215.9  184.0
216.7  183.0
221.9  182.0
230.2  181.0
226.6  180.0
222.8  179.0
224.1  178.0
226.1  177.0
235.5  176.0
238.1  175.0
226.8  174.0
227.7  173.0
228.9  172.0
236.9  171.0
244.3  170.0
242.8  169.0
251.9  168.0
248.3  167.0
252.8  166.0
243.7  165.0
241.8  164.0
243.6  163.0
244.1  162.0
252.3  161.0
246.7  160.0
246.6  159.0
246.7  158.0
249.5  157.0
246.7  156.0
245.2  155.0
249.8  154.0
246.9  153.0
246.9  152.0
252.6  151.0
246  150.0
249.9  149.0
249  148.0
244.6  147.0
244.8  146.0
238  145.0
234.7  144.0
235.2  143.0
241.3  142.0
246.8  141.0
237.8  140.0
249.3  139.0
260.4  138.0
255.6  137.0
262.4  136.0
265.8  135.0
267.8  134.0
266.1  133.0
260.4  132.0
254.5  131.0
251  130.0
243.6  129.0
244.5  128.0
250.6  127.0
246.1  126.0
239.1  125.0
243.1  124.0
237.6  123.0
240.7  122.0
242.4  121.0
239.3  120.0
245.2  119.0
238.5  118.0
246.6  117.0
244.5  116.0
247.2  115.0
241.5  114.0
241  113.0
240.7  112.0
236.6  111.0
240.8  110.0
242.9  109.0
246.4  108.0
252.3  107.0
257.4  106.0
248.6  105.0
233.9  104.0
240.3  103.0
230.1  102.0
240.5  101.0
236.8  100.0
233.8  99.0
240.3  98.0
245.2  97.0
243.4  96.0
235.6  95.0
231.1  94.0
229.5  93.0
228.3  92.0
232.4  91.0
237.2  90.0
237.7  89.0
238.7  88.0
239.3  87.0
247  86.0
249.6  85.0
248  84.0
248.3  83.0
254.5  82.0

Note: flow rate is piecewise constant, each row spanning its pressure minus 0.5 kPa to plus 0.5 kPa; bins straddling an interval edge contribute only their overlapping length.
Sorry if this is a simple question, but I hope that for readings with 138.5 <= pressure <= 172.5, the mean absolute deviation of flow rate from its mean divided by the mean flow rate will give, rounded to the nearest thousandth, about 0.017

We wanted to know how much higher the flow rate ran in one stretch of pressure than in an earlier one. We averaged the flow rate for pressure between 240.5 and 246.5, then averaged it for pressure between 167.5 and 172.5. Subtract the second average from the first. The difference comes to -50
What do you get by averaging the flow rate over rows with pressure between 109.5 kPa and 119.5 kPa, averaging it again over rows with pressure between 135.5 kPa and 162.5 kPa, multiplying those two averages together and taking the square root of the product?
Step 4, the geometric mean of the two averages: 245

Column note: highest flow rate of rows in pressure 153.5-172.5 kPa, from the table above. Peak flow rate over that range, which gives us 252.8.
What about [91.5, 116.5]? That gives 257.4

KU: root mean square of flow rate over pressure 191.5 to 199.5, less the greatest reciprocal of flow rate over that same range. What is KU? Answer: 221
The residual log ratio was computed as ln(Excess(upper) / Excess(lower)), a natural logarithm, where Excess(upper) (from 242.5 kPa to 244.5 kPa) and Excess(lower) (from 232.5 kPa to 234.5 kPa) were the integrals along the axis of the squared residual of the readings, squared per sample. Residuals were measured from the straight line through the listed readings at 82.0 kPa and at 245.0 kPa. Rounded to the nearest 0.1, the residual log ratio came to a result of -1.3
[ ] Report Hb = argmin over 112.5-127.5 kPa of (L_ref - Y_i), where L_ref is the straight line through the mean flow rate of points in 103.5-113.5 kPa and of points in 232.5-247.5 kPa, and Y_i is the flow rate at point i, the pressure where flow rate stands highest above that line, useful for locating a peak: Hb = 127.0 kPa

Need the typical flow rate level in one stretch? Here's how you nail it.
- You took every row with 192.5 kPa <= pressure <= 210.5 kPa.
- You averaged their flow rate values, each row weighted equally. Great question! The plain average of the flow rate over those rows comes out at 219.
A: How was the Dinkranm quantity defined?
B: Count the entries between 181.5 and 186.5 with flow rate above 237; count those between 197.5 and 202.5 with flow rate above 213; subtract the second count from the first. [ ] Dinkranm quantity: -5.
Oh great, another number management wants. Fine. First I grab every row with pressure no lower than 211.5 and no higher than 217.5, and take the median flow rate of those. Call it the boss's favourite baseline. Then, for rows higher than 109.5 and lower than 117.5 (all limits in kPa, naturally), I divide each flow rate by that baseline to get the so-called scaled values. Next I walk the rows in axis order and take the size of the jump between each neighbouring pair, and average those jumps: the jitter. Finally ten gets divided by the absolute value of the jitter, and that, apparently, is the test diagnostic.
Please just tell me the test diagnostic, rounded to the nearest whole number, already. 673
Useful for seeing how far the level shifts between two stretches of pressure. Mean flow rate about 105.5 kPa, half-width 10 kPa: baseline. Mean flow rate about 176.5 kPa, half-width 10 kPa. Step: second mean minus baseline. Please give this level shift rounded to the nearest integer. -12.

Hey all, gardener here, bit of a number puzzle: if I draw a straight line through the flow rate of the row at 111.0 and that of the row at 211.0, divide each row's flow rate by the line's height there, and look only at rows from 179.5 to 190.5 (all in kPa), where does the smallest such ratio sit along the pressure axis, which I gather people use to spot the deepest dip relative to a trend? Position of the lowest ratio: 185.0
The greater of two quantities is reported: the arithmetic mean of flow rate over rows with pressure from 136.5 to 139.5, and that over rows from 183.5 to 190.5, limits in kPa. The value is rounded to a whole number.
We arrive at 255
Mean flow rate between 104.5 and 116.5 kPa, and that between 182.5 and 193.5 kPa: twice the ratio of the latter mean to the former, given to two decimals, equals 1.78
